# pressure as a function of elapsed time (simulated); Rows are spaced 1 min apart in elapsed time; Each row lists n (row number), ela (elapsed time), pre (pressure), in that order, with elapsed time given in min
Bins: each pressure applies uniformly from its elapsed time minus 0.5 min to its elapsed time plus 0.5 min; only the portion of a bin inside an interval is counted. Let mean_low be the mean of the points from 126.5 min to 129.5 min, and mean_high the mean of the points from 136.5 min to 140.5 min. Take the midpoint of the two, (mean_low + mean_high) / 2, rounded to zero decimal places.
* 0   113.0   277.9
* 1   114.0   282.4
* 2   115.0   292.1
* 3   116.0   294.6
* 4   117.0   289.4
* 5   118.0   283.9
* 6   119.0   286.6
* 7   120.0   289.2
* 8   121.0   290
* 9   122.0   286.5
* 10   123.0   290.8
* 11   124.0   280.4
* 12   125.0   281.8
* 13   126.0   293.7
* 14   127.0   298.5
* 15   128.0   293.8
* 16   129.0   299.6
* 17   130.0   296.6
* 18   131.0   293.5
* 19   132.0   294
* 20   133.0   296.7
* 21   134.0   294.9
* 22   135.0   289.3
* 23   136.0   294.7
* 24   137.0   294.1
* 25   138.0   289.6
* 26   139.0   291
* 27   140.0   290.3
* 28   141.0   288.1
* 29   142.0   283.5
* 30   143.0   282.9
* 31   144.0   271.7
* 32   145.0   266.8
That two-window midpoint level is 294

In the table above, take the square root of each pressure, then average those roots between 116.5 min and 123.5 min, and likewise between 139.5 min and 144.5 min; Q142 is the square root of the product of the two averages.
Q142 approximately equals 16.9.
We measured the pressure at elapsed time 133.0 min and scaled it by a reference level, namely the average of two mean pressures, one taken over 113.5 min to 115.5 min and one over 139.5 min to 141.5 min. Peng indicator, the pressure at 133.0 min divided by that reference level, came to 1.03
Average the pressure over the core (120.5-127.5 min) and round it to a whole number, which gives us 289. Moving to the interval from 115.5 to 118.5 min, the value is 289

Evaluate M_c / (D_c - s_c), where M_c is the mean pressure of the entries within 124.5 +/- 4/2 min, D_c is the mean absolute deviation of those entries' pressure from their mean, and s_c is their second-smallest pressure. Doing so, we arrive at -1.038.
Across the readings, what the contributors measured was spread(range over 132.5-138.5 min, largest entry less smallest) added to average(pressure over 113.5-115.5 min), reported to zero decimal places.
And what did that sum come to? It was 295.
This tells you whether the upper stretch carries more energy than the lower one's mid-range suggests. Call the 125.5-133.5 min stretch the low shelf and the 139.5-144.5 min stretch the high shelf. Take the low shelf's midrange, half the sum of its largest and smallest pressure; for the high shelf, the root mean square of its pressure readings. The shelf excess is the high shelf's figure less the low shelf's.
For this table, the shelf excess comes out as -13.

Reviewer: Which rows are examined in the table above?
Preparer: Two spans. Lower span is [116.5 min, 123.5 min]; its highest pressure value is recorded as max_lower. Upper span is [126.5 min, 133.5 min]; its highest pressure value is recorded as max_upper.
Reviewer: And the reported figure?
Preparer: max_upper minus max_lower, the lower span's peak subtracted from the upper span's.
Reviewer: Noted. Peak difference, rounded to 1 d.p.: 8.8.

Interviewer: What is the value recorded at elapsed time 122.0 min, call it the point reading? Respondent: 286.5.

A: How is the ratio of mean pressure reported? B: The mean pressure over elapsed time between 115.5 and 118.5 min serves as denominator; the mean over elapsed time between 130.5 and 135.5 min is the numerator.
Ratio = 1.02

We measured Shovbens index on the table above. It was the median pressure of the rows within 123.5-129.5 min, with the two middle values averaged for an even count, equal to 294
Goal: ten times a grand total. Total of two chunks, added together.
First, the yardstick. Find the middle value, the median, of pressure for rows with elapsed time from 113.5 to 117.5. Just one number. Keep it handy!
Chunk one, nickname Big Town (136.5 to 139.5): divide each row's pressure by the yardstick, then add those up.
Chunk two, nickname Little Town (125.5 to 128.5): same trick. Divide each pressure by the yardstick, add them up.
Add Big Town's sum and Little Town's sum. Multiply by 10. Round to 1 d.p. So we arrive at 60.6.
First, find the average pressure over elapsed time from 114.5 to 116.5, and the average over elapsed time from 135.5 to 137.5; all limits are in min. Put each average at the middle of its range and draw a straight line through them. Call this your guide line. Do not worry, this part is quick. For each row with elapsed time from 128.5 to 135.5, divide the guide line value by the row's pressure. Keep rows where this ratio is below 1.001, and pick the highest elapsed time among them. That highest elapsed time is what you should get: 134.0 min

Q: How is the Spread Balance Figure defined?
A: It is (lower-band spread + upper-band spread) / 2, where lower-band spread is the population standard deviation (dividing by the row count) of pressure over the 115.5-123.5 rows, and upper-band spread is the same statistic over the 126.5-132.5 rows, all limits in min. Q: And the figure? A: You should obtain 2.7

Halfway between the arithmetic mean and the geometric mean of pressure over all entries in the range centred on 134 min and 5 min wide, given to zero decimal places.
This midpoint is 294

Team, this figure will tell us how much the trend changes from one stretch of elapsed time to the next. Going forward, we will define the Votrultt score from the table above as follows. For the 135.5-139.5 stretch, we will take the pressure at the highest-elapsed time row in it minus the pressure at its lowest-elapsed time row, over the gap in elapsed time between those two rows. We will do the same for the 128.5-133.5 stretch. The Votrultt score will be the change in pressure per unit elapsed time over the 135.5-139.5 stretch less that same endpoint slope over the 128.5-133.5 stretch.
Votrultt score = -1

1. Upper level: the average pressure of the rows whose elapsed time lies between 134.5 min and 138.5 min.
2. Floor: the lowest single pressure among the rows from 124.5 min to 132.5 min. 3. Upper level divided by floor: 1.04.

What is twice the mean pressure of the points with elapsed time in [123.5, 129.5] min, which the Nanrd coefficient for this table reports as 583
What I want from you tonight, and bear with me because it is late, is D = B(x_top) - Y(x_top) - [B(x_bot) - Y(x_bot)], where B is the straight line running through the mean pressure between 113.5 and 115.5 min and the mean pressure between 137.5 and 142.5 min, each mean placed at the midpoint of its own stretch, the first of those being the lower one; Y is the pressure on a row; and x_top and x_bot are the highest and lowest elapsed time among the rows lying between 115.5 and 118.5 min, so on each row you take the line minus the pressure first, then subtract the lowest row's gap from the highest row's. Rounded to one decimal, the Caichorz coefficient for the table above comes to 10.8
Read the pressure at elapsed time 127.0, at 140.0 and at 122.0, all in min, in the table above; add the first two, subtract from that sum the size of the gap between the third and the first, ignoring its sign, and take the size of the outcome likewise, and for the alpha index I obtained 577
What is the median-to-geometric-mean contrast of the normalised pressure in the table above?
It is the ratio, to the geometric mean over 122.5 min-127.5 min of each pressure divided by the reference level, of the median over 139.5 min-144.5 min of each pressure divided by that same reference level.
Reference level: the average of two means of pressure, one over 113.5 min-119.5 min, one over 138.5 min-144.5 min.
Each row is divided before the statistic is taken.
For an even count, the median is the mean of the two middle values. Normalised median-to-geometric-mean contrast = 0.98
